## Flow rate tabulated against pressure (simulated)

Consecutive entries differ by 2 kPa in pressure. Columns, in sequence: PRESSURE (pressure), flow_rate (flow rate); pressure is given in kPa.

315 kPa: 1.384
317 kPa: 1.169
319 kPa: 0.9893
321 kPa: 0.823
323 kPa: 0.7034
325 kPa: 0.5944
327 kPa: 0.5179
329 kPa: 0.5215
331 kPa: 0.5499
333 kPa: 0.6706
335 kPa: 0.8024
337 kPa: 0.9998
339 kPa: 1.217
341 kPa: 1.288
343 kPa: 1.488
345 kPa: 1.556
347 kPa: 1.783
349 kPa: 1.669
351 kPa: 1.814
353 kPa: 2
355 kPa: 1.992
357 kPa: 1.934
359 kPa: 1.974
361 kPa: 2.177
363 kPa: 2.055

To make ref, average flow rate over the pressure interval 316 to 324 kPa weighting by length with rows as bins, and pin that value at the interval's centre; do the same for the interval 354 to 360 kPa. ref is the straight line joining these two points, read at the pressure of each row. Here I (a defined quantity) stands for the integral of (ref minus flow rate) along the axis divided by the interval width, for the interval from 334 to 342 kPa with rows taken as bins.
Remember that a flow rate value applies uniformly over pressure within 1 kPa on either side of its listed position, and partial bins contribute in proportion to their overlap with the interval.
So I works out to 0.35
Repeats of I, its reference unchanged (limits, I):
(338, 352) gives 0.08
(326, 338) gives 0.58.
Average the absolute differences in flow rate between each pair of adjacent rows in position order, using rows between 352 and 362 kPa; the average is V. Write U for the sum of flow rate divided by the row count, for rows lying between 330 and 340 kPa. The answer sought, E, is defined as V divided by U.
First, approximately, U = 0.8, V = 0.08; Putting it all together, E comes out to 0.09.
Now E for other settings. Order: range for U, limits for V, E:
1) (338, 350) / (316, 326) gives 0.10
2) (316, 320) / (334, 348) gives 0.15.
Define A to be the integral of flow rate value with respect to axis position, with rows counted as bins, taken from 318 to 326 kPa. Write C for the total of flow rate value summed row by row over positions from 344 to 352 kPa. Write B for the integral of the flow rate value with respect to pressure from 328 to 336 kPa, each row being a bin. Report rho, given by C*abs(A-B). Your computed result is 8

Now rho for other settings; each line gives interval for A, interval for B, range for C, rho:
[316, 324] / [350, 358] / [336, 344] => 40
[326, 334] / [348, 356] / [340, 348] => 64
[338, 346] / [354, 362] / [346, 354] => 37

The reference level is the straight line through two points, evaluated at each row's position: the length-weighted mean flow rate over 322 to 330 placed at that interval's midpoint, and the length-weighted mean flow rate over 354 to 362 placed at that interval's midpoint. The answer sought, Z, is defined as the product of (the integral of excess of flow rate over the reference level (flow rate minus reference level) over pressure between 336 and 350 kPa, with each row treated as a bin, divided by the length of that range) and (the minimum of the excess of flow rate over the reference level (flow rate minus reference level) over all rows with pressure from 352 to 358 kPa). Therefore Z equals -0.003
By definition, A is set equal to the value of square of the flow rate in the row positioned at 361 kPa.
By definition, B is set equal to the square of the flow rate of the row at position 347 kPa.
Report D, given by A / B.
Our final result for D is 1.5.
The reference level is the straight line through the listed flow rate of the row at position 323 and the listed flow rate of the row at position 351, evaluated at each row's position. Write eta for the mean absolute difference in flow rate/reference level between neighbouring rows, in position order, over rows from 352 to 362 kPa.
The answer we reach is 0.047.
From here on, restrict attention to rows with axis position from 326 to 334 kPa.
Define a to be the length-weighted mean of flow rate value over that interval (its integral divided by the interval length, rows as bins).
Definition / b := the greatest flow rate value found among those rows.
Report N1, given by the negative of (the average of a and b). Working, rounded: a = 0.6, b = 0.6706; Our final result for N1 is -0.6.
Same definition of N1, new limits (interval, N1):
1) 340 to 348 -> -1.7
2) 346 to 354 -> -1.9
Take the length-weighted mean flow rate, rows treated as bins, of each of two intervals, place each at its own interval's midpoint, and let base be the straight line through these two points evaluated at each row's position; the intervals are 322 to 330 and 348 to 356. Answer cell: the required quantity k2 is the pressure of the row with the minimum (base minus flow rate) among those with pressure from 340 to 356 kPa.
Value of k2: 347 kPa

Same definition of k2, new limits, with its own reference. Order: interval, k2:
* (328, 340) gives 339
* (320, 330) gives 321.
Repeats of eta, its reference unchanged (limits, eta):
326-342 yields 0.062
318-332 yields 0.213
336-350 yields 0.069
